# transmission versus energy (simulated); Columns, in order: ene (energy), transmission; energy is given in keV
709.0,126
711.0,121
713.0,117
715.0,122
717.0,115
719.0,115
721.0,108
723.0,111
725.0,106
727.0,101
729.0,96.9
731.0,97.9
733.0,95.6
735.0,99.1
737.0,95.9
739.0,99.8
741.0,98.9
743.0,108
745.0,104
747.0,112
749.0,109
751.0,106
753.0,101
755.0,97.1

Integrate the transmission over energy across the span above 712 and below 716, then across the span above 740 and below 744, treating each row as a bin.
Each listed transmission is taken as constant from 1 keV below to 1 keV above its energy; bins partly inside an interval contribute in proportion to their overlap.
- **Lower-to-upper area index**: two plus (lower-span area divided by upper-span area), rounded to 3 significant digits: 3.16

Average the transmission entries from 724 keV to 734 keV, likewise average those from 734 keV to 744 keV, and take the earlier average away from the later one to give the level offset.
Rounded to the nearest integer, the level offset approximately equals 1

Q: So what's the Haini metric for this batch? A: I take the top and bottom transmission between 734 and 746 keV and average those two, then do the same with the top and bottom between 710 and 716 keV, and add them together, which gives 221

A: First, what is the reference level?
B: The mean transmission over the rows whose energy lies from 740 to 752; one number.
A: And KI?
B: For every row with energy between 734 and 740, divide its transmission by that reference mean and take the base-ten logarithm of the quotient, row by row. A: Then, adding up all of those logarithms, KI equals -0.10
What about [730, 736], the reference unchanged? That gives -0.11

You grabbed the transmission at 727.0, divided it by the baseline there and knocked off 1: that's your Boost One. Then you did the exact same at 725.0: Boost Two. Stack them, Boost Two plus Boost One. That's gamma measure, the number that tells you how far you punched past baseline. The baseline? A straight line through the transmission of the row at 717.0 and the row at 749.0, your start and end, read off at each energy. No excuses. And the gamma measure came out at -0.173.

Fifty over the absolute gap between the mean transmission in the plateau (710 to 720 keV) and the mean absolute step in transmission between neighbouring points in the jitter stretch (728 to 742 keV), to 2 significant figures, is 0.43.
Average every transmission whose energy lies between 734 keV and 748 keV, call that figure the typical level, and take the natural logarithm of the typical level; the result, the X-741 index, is 4.63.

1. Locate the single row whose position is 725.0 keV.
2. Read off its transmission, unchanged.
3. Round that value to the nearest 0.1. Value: 106.0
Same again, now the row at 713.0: 117.0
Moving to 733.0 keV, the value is 95.6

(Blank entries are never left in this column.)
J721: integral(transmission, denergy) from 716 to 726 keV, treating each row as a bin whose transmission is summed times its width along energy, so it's 1110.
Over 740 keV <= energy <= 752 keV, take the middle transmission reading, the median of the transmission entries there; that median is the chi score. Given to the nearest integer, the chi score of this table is 107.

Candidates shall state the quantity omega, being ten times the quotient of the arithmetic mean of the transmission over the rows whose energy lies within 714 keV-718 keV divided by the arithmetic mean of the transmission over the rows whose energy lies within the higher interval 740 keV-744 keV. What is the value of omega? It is 11.5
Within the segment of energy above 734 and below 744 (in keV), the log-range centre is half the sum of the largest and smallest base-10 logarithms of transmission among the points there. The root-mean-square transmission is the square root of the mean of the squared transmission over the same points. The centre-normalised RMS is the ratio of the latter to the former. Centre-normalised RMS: 50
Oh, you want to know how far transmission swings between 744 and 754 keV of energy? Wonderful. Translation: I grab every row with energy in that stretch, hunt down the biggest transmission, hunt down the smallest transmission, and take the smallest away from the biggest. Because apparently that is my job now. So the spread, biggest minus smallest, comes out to 11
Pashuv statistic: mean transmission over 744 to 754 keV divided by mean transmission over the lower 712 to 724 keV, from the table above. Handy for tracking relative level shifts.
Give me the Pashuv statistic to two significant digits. 0.93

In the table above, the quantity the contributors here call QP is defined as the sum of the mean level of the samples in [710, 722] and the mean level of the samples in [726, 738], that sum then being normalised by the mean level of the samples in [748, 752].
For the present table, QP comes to 1.99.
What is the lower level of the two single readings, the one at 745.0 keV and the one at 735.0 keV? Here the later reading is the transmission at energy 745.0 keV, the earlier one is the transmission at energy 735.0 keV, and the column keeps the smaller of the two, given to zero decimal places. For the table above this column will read 99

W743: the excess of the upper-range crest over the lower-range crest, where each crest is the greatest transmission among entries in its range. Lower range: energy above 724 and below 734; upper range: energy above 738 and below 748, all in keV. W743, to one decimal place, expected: 6.0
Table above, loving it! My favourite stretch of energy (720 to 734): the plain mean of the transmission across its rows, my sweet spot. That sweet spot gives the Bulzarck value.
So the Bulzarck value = 102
